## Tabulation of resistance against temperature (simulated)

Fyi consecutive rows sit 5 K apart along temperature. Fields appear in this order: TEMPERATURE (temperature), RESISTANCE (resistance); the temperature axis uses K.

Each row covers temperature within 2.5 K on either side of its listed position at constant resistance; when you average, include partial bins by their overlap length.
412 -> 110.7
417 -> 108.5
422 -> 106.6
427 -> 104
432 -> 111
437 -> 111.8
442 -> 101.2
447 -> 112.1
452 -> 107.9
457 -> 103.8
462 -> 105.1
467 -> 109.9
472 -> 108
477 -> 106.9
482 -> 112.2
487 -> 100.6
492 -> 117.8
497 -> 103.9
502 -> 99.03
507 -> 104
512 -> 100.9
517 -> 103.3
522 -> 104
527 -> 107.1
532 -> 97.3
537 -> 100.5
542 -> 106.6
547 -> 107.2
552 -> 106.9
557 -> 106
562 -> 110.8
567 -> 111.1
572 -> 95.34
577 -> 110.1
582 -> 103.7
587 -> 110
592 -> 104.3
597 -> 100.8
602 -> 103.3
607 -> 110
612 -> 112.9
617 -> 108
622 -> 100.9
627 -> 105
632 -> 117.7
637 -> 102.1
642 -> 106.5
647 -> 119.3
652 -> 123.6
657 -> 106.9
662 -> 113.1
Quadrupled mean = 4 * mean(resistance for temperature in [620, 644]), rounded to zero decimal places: 426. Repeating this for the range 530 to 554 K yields 415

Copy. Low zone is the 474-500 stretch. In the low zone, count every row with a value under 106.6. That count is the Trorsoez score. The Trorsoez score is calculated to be 2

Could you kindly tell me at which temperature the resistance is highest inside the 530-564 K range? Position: 562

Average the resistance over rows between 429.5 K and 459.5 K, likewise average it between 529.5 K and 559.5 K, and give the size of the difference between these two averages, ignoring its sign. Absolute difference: 4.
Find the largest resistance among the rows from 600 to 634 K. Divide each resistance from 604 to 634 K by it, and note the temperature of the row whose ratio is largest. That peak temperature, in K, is 632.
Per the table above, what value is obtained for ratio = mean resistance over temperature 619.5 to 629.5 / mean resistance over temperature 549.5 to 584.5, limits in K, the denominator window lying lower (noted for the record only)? 0.97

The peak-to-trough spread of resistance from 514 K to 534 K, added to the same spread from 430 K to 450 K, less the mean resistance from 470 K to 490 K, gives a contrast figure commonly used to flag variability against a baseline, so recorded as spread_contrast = -86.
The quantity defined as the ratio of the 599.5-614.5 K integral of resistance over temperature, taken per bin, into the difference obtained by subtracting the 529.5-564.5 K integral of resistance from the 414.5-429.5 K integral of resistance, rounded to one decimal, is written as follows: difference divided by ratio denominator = -1.3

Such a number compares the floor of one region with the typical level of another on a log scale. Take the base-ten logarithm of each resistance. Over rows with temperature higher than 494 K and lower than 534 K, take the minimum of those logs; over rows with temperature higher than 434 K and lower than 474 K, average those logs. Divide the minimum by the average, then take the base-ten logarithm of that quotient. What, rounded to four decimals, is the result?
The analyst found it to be -0.0093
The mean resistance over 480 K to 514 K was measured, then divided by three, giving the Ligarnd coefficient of 35.2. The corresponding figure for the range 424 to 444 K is 35.7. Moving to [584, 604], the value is 34.9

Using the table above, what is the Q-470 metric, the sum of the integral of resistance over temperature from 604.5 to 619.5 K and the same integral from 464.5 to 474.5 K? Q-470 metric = 2744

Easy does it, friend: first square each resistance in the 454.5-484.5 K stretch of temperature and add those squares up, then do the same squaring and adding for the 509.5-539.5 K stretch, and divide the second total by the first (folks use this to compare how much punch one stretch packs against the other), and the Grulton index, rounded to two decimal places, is 0.90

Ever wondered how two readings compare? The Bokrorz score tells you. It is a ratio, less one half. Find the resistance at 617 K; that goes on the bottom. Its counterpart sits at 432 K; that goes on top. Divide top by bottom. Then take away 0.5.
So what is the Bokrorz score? 0.53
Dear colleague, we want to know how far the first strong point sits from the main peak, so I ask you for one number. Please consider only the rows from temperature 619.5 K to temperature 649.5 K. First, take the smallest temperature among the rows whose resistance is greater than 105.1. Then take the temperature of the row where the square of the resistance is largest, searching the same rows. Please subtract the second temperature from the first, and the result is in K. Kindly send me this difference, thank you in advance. -15 K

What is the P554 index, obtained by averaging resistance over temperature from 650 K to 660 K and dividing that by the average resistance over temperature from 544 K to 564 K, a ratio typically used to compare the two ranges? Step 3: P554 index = 1.07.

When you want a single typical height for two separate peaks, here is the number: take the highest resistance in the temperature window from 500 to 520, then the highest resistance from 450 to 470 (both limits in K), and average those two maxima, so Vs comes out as 107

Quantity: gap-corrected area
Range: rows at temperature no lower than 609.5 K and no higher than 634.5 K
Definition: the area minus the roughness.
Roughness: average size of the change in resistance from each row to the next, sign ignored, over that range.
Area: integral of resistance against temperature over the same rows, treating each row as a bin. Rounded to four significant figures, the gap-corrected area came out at 2715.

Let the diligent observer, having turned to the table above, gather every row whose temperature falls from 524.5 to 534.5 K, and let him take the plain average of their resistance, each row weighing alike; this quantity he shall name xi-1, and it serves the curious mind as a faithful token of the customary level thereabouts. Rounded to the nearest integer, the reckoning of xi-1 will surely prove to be 102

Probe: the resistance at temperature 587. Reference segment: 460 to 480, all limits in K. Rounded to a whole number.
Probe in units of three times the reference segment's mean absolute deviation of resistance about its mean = 25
